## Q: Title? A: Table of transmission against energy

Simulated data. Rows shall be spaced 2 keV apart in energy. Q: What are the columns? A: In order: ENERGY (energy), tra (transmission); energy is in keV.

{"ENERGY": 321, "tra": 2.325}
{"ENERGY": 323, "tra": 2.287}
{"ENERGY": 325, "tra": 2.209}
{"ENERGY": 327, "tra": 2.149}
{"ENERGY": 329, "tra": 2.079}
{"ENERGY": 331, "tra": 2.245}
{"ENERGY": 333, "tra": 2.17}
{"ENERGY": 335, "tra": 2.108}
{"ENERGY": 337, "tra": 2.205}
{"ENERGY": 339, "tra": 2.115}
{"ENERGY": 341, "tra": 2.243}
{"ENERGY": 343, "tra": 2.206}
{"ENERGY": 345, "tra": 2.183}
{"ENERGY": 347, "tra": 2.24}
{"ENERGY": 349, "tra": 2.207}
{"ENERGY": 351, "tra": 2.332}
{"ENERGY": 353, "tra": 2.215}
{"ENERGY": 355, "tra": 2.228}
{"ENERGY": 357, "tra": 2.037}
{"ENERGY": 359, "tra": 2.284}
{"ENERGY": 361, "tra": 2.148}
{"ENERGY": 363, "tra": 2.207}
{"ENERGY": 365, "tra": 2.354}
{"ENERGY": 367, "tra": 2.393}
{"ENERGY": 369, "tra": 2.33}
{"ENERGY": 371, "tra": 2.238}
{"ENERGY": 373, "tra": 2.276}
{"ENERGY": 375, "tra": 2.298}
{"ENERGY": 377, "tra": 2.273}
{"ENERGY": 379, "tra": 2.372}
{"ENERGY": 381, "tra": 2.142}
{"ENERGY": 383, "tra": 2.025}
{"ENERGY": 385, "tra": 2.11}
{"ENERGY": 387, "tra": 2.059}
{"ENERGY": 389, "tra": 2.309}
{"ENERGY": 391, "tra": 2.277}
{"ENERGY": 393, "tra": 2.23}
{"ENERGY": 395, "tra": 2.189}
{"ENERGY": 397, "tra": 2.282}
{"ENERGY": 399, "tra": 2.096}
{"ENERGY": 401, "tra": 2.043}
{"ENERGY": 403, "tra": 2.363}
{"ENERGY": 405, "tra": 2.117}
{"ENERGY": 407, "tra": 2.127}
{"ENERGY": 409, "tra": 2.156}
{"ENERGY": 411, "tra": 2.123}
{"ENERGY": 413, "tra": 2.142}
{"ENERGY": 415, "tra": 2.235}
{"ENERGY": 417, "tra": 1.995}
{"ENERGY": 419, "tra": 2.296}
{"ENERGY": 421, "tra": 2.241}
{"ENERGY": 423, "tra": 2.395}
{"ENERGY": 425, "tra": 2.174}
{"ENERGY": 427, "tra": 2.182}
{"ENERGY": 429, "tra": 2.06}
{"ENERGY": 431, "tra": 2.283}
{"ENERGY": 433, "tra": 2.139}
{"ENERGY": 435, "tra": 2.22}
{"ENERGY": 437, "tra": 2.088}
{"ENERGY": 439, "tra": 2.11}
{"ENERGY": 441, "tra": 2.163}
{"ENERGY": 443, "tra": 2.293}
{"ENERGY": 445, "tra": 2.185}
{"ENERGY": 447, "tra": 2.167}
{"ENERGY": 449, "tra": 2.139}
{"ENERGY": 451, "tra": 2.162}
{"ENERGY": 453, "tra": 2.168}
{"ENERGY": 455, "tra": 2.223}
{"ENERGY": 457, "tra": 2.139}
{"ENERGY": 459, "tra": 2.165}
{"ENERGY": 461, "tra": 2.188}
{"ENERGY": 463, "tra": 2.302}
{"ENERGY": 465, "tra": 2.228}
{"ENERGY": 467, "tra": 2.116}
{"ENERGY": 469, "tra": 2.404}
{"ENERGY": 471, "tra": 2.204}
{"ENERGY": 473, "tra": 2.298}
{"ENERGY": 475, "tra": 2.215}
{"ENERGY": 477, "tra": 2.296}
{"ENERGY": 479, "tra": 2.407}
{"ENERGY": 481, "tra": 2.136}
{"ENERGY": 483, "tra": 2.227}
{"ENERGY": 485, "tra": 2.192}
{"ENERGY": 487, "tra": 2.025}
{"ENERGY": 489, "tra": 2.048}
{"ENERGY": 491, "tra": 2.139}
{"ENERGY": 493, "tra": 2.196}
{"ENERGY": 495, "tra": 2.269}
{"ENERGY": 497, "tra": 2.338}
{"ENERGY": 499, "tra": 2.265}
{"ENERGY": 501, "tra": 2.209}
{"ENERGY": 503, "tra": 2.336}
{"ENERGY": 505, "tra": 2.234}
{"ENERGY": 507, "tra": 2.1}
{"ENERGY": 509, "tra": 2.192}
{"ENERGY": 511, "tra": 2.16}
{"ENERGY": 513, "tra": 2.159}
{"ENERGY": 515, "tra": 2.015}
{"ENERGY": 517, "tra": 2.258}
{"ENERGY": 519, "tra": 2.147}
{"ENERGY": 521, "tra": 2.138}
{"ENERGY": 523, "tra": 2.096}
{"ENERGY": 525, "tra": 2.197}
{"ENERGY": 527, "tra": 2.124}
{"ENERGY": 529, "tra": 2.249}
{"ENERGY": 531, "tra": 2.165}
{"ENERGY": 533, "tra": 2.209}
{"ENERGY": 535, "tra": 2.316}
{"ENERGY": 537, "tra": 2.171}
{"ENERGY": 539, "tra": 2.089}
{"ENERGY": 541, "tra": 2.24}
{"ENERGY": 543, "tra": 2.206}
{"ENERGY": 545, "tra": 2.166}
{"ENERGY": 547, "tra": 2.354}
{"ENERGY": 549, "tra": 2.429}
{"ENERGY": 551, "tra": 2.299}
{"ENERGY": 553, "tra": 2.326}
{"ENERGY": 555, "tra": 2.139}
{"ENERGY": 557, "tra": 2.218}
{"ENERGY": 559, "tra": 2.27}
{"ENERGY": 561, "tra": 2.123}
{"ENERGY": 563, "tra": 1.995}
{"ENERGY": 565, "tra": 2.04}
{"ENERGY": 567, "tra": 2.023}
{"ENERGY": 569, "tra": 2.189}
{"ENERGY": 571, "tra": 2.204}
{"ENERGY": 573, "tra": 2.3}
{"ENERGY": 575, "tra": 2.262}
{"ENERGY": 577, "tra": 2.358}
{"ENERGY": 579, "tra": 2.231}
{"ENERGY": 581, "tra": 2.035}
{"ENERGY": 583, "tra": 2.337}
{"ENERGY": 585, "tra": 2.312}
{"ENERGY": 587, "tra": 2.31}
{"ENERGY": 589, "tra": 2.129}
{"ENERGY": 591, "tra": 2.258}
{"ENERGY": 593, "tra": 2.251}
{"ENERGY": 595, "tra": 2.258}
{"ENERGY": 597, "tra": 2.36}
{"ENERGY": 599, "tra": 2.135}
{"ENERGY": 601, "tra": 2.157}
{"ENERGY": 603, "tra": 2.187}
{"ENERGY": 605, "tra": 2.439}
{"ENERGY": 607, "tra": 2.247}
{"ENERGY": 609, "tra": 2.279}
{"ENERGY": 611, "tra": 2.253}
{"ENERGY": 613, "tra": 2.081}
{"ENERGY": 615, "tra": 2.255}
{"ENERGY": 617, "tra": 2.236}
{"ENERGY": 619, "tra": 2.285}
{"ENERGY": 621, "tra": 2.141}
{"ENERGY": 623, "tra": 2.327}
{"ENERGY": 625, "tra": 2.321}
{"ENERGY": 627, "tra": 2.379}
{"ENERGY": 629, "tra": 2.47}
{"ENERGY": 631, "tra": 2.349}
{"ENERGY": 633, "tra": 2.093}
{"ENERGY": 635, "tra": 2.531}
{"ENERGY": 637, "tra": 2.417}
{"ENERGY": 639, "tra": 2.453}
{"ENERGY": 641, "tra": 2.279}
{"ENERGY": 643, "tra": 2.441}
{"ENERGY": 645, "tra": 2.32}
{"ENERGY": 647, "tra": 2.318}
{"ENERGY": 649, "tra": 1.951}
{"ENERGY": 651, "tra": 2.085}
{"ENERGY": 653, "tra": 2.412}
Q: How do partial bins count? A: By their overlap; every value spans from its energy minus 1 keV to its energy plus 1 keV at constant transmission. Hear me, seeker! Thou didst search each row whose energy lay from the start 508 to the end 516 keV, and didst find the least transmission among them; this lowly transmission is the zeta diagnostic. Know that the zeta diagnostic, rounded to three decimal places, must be 2.015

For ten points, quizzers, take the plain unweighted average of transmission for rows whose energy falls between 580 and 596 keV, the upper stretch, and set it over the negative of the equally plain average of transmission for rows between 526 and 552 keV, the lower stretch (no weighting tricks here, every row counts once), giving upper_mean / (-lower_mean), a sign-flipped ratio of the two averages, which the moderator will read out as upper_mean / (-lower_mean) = -1.00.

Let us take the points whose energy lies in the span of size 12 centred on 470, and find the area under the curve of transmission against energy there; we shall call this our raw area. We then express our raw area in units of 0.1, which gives 269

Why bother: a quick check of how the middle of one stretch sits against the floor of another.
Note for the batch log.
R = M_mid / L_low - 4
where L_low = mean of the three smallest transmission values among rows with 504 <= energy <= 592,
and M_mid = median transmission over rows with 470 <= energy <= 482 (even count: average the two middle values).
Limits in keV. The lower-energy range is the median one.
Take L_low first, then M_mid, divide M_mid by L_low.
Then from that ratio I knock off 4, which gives -2.88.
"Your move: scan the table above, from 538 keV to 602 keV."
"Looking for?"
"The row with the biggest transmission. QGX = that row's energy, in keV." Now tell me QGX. 549 keV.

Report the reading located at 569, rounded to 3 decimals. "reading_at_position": 2.189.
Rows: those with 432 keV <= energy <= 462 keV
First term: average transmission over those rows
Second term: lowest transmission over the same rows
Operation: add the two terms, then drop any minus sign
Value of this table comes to 4.26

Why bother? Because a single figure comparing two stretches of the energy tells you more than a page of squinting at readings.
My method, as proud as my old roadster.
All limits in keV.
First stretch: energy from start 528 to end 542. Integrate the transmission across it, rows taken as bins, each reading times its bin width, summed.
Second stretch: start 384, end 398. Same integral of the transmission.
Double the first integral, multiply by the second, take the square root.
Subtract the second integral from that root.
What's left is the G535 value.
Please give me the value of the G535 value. 12.8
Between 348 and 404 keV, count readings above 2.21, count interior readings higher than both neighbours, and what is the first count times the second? 153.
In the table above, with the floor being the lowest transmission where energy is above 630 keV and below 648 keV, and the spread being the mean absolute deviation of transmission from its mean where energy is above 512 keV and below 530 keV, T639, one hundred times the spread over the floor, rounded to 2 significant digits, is 2.6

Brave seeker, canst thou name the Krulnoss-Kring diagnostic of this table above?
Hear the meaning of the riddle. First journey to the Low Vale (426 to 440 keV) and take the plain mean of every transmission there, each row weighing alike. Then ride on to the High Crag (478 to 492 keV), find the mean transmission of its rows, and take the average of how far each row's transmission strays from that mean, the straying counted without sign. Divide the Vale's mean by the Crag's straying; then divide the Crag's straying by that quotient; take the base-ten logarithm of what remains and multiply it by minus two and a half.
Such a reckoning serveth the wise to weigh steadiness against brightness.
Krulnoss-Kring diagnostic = 6.01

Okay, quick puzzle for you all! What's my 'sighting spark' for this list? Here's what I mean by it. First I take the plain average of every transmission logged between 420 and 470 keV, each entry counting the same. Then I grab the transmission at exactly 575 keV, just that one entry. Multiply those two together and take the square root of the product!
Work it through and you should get 2.229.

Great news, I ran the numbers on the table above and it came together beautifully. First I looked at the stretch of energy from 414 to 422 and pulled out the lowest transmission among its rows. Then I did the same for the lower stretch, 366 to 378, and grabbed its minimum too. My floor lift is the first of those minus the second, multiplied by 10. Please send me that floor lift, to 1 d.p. -2.4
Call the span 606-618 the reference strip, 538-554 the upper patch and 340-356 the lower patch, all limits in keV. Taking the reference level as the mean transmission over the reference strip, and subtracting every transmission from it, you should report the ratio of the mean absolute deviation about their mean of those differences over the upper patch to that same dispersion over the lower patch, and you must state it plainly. 2.95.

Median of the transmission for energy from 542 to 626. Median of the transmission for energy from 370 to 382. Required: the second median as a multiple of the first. 1.01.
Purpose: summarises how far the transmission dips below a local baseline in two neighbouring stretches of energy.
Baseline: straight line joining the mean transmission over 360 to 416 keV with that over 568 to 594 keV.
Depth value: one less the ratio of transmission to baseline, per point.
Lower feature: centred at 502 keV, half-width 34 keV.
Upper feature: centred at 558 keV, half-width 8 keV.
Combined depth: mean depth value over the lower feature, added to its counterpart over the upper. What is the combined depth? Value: 0.04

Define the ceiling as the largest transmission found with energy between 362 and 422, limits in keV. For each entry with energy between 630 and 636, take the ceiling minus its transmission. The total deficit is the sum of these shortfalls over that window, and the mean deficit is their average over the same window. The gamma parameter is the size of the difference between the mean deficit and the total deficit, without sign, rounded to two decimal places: 0.14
